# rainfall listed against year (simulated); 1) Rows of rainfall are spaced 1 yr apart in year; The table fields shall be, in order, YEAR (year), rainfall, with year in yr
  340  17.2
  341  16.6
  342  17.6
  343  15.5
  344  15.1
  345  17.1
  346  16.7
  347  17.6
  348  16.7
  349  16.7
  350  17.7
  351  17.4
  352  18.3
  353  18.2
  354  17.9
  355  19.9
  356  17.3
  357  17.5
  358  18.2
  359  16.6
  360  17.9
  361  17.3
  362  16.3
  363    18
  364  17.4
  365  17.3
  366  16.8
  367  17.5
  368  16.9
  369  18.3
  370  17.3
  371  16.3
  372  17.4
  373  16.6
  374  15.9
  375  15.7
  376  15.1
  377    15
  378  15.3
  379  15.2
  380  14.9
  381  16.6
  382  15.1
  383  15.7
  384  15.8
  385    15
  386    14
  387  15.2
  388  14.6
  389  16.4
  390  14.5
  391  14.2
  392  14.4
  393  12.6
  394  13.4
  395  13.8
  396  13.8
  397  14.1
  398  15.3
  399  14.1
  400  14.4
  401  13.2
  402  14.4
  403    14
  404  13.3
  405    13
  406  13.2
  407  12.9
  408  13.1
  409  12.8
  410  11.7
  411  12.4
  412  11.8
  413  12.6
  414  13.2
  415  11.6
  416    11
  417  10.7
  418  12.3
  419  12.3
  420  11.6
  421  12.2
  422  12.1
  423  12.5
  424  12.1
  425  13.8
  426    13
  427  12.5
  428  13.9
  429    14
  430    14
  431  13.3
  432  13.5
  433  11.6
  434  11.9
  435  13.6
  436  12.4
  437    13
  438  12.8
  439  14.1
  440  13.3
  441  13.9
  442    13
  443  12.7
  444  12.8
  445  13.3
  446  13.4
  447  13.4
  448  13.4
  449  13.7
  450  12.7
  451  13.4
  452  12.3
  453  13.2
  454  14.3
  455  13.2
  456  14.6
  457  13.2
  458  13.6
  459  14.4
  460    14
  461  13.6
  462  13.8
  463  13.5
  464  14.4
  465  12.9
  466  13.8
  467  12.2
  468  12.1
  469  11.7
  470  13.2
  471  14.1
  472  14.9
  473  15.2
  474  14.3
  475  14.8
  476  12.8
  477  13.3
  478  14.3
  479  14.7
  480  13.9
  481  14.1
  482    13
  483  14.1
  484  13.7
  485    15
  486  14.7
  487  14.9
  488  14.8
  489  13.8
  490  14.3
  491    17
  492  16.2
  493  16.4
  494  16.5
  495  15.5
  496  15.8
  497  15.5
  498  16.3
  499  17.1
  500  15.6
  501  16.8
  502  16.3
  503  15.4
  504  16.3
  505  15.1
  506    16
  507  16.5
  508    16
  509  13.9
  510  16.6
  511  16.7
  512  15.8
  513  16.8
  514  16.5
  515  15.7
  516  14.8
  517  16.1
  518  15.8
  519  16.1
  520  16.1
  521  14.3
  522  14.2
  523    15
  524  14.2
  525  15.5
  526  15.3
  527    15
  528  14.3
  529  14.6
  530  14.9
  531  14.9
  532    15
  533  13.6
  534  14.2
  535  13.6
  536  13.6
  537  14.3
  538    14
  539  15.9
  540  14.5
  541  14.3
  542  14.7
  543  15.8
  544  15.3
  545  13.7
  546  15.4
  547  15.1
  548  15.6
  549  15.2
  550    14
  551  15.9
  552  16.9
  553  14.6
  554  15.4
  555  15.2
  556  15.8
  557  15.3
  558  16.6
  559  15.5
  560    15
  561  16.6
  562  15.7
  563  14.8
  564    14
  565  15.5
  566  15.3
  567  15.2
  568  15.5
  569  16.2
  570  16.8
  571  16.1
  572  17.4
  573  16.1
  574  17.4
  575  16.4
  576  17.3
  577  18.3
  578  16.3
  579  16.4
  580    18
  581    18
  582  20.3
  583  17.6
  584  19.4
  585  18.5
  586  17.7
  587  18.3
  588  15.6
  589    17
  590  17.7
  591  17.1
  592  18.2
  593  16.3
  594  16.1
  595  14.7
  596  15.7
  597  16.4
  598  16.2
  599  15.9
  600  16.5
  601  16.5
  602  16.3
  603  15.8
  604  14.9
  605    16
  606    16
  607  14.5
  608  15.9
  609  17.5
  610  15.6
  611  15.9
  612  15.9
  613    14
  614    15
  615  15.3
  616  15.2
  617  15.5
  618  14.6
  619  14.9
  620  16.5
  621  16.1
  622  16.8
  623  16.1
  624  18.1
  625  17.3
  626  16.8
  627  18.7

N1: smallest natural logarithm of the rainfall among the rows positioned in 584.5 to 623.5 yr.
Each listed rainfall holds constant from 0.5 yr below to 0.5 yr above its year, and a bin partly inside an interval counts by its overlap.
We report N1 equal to 2.64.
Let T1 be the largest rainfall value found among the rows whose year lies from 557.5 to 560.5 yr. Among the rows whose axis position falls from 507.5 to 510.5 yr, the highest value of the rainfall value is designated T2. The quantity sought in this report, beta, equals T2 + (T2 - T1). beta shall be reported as 16.6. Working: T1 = 16.6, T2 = 16.6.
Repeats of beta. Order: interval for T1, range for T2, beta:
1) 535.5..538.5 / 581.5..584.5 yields 26.3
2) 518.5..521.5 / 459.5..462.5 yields 11.9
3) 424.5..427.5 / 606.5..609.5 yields 21.2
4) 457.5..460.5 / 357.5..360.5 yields 22.0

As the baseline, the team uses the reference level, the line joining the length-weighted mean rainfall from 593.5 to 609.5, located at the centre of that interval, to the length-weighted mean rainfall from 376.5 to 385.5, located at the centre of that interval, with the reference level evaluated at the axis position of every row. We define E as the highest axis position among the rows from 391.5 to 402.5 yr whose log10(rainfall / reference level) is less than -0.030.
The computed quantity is 402 yr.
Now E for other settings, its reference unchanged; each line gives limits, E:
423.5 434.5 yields 434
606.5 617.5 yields 613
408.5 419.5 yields 419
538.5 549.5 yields 545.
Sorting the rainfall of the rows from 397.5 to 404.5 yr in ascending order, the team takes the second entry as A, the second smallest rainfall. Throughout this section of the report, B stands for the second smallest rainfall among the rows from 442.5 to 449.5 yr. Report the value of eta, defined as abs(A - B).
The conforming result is 0.5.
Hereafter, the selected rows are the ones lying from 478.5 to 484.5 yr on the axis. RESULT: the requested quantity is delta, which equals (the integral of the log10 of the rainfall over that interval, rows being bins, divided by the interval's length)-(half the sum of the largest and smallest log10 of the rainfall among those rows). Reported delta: 0.003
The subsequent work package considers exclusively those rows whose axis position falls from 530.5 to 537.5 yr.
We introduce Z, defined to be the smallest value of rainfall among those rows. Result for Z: 13.6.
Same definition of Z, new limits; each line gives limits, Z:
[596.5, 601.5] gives 15.9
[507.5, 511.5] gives 13.9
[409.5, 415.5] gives 11.6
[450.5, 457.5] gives 12.3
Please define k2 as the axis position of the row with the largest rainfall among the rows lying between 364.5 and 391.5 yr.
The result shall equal 369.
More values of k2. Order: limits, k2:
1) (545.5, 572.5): 572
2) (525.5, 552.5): 552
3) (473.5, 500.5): 499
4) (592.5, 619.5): 609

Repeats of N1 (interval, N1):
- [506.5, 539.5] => 2.61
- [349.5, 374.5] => 2.77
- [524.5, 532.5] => 2.66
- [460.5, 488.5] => 2.46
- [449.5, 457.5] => 2.51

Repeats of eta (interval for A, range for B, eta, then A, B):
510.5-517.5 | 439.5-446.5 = 2.9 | 15.7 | 12.8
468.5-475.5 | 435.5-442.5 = 0.4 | 13.2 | 12.8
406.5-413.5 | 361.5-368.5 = 5.0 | 11.8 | 16.8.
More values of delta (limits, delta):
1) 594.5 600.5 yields 0.009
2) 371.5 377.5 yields -0.006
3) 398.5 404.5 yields 0.003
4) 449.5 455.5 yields -0.003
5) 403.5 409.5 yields 0.000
